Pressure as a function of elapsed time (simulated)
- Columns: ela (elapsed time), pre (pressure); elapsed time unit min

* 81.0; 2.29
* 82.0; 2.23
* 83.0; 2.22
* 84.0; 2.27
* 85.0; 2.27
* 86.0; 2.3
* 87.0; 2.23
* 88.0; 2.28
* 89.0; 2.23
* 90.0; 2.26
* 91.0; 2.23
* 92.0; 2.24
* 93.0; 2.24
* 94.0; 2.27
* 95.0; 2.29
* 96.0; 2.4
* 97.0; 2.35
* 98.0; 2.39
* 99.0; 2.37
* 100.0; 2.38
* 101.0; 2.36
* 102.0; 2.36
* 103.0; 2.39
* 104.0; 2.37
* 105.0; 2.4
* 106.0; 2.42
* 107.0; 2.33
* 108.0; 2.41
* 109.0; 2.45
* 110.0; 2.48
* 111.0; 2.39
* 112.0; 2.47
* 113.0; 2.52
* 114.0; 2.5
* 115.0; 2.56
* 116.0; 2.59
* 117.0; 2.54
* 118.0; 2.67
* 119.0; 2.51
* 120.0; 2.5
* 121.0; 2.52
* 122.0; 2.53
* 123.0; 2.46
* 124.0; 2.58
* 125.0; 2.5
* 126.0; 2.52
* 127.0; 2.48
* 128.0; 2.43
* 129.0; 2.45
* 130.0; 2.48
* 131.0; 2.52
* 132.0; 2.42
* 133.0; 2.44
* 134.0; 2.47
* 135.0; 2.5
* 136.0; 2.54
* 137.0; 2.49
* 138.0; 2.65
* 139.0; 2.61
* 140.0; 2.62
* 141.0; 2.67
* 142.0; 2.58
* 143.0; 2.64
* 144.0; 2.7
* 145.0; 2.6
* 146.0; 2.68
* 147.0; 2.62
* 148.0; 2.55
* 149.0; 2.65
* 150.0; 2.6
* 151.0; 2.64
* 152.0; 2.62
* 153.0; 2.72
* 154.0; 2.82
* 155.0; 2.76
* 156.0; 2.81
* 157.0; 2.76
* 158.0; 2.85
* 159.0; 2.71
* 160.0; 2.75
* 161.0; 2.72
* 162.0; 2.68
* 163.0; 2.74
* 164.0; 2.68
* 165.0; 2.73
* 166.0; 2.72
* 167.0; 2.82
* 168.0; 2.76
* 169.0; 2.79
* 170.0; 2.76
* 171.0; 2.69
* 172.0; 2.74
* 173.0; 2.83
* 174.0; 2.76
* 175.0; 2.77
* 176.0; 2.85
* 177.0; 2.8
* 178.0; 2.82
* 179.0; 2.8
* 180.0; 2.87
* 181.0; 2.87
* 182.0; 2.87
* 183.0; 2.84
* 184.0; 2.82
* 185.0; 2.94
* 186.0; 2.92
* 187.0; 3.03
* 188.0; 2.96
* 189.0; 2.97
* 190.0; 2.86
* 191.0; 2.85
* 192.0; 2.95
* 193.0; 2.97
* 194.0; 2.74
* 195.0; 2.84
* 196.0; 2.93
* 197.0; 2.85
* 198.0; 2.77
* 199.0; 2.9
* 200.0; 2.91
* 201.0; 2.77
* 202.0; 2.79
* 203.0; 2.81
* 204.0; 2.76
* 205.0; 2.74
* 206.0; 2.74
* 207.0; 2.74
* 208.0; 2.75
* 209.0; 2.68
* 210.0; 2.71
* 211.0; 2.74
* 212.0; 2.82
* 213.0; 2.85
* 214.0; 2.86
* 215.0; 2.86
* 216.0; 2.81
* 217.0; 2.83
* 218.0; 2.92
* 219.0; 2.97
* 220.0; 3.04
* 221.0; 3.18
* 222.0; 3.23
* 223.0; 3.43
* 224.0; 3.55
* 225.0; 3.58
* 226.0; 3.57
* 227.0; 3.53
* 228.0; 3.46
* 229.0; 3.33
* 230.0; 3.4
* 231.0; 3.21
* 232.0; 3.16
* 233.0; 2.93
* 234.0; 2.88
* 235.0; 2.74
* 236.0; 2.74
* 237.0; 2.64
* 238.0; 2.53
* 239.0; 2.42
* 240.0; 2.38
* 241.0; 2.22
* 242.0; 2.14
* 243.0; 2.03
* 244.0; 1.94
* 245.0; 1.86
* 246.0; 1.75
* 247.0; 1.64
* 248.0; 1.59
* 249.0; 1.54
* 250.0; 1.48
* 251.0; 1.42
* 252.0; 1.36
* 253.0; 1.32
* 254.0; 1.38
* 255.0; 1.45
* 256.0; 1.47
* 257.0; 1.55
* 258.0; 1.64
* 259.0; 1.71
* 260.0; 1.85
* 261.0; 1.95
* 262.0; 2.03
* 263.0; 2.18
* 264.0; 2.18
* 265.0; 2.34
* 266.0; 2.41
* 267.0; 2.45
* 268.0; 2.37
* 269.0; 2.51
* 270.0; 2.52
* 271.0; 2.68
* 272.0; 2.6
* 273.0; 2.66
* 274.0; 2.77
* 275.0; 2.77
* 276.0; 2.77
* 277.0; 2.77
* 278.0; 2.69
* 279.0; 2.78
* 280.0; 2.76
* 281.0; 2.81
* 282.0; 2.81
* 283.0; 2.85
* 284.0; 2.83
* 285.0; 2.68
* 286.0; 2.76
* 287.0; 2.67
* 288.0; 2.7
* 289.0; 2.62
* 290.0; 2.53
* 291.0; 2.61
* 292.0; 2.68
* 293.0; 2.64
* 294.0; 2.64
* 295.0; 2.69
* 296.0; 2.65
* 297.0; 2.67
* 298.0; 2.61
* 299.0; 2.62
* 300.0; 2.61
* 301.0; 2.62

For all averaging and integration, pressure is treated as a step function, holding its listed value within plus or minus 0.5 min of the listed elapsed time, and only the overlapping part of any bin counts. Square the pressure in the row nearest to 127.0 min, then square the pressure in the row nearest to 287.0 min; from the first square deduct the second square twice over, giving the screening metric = -8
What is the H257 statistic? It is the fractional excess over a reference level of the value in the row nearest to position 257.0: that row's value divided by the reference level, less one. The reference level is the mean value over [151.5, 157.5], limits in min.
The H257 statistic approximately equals -0.44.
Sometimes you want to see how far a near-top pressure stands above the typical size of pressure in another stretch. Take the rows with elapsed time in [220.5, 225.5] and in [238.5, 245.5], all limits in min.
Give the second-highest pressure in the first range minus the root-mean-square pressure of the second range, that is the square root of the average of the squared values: 1.40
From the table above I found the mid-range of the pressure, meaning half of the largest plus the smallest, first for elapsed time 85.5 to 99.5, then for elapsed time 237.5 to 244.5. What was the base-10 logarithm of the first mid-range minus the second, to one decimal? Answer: -1.1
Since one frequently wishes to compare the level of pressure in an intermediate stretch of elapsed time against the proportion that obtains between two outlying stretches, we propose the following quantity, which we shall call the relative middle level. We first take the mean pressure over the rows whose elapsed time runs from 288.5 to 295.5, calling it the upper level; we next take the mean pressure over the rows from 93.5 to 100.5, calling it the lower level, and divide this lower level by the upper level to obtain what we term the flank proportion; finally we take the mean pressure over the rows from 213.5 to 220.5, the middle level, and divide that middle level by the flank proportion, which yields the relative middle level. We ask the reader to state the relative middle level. 3.2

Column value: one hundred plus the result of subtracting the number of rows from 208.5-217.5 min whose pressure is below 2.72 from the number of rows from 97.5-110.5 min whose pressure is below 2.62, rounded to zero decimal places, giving 111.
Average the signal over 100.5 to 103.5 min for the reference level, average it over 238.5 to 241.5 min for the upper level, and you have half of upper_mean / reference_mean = 0.49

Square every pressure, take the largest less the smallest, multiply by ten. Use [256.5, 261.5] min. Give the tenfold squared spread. 14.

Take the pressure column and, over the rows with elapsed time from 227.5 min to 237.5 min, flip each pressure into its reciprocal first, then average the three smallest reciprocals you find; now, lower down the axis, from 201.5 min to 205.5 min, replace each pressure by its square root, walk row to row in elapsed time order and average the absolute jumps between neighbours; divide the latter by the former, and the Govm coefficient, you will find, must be 0.031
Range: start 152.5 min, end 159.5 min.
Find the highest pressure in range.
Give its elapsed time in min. 158.0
